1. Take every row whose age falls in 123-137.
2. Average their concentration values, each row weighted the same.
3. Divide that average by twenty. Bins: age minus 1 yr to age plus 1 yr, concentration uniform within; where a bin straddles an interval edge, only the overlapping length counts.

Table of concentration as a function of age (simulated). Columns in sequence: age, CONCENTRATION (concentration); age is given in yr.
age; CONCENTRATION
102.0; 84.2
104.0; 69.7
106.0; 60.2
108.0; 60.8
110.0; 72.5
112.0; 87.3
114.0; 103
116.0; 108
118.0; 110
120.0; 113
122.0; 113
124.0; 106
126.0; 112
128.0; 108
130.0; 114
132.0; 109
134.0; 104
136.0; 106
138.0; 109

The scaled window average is 5.42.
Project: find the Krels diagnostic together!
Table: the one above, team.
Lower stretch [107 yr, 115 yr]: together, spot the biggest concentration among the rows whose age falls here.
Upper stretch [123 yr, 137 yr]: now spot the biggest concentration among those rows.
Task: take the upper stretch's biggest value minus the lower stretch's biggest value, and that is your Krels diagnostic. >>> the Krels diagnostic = 11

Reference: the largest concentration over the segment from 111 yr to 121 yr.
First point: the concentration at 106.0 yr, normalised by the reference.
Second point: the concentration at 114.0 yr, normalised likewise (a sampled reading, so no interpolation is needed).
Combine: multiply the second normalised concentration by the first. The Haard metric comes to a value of 0.49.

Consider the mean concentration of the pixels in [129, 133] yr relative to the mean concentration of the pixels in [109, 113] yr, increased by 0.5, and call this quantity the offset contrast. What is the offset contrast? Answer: 1.90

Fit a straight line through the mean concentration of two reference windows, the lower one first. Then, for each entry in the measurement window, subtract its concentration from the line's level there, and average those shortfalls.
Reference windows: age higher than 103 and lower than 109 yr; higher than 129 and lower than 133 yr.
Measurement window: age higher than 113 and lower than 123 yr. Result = -23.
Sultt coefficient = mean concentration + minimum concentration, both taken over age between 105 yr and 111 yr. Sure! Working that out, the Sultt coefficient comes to 125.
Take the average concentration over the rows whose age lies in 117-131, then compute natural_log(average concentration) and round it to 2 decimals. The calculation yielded 4.71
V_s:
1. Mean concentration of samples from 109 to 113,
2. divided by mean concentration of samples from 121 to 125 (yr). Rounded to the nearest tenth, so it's 0.7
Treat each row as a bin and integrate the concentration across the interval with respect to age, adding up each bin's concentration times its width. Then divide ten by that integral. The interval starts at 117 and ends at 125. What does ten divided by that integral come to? 0.0113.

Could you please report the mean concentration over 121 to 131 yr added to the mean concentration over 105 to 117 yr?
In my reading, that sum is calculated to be 193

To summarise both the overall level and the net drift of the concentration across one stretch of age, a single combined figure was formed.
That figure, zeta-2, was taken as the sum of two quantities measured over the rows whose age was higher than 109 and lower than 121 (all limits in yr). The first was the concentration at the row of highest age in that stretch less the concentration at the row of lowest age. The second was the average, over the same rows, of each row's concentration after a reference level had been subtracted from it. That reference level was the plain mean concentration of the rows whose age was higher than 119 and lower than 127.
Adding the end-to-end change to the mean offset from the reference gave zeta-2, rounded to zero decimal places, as 28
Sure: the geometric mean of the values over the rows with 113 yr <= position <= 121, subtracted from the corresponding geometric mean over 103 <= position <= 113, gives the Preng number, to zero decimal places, -39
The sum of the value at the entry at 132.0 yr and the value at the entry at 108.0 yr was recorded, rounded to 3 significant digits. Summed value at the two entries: 170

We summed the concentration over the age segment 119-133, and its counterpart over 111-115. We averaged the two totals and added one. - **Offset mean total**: 484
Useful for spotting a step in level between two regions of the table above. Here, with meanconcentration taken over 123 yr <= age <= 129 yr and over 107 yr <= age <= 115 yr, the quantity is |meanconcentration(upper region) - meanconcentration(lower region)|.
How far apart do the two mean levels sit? 28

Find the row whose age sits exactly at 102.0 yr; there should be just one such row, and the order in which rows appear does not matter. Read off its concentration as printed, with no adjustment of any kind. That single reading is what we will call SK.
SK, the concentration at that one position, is 84.2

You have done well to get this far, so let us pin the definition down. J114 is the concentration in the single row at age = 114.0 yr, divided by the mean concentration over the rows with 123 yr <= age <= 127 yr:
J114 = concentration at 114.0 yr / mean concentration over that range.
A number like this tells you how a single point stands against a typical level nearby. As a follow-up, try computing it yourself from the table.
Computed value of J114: 0.94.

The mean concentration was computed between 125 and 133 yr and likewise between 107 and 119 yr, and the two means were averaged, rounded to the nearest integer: 101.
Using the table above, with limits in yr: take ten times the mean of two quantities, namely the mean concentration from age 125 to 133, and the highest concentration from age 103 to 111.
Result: 916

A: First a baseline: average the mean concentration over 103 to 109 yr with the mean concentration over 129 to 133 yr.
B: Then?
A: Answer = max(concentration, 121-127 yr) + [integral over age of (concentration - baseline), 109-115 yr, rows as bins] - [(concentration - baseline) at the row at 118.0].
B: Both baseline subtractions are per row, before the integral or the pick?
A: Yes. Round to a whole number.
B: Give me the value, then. 91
